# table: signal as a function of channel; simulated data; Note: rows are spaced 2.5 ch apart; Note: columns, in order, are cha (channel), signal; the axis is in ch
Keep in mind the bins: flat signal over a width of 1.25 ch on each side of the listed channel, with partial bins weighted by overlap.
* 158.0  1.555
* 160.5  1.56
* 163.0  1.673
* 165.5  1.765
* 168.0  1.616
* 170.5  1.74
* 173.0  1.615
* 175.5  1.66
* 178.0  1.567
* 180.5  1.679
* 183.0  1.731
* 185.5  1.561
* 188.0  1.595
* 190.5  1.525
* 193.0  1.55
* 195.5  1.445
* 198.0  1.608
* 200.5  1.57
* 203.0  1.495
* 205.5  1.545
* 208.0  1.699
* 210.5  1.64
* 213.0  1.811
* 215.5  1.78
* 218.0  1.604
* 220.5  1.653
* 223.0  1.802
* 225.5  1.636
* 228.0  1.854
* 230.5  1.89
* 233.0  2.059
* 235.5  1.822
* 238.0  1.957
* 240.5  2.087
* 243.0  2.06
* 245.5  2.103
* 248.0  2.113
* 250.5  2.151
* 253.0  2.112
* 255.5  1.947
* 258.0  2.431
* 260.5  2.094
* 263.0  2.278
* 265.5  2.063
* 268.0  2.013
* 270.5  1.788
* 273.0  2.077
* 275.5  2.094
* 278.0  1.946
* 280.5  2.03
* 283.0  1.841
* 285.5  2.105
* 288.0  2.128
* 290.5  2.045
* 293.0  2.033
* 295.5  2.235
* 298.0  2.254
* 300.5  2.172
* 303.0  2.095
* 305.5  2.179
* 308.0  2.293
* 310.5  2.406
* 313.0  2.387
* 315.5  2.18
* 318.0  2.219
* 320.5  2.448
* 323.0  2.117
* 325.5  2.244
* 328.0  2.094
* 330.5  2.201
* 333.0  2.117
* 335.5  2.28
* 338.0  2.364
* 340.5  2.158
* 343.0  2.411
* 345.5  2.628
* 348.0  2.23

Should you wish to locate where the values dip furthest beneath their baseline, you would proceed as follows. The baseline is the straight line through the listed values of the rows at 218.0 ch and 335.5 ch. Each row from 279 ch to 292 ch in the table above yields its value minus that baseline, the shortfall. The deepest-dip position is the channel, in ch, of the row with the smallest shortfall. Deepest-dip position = 283.0 ch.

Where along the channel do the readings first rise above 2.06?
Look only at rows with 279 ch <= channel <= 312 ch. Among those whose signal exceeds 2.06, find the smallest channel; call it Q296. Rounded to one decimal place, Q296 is 285.5 ch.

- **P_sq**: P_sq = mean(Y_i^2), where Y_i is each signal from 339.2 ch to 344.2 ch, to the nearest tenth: 5.2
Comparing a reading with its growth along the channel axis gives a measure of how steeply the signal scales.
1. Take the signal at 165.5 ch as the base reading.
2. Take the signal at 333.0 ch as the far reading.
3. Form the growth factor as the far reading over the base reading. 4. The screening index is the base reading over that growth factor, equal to 1.47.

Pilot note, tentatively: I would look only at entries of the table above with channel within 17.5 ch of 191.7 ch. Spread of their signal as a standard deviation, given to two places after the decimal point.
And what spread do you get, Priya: 0.08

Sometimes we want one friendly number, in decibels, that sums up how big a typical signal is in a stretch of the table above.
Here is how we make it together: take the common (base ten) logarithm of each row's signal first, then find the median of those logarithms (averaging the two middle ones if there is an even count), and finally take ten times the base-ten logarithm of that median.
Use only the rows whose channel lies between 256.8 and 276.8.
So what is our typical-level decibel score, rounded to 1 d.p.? -5.0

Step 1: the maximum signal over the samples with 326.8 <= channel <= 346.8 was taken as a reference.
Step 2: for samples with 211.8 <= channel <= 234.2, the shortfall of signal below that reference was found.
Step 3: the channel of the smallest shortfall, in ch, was 233.0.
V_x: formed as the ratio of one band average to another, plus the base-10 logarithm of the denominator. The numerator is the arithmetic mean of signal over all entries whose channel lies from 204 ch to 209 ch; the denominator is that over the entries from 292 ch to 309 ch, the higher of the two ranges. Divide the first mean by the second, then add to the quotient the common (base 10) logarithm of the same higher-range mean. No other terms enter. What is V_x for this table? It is 1.08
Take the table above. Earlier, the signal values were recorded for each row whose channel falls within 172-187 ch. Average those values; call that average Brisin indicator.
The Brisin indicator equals 1.64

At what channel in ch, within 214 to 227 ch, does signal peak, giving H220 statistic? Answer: 223.0 ch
